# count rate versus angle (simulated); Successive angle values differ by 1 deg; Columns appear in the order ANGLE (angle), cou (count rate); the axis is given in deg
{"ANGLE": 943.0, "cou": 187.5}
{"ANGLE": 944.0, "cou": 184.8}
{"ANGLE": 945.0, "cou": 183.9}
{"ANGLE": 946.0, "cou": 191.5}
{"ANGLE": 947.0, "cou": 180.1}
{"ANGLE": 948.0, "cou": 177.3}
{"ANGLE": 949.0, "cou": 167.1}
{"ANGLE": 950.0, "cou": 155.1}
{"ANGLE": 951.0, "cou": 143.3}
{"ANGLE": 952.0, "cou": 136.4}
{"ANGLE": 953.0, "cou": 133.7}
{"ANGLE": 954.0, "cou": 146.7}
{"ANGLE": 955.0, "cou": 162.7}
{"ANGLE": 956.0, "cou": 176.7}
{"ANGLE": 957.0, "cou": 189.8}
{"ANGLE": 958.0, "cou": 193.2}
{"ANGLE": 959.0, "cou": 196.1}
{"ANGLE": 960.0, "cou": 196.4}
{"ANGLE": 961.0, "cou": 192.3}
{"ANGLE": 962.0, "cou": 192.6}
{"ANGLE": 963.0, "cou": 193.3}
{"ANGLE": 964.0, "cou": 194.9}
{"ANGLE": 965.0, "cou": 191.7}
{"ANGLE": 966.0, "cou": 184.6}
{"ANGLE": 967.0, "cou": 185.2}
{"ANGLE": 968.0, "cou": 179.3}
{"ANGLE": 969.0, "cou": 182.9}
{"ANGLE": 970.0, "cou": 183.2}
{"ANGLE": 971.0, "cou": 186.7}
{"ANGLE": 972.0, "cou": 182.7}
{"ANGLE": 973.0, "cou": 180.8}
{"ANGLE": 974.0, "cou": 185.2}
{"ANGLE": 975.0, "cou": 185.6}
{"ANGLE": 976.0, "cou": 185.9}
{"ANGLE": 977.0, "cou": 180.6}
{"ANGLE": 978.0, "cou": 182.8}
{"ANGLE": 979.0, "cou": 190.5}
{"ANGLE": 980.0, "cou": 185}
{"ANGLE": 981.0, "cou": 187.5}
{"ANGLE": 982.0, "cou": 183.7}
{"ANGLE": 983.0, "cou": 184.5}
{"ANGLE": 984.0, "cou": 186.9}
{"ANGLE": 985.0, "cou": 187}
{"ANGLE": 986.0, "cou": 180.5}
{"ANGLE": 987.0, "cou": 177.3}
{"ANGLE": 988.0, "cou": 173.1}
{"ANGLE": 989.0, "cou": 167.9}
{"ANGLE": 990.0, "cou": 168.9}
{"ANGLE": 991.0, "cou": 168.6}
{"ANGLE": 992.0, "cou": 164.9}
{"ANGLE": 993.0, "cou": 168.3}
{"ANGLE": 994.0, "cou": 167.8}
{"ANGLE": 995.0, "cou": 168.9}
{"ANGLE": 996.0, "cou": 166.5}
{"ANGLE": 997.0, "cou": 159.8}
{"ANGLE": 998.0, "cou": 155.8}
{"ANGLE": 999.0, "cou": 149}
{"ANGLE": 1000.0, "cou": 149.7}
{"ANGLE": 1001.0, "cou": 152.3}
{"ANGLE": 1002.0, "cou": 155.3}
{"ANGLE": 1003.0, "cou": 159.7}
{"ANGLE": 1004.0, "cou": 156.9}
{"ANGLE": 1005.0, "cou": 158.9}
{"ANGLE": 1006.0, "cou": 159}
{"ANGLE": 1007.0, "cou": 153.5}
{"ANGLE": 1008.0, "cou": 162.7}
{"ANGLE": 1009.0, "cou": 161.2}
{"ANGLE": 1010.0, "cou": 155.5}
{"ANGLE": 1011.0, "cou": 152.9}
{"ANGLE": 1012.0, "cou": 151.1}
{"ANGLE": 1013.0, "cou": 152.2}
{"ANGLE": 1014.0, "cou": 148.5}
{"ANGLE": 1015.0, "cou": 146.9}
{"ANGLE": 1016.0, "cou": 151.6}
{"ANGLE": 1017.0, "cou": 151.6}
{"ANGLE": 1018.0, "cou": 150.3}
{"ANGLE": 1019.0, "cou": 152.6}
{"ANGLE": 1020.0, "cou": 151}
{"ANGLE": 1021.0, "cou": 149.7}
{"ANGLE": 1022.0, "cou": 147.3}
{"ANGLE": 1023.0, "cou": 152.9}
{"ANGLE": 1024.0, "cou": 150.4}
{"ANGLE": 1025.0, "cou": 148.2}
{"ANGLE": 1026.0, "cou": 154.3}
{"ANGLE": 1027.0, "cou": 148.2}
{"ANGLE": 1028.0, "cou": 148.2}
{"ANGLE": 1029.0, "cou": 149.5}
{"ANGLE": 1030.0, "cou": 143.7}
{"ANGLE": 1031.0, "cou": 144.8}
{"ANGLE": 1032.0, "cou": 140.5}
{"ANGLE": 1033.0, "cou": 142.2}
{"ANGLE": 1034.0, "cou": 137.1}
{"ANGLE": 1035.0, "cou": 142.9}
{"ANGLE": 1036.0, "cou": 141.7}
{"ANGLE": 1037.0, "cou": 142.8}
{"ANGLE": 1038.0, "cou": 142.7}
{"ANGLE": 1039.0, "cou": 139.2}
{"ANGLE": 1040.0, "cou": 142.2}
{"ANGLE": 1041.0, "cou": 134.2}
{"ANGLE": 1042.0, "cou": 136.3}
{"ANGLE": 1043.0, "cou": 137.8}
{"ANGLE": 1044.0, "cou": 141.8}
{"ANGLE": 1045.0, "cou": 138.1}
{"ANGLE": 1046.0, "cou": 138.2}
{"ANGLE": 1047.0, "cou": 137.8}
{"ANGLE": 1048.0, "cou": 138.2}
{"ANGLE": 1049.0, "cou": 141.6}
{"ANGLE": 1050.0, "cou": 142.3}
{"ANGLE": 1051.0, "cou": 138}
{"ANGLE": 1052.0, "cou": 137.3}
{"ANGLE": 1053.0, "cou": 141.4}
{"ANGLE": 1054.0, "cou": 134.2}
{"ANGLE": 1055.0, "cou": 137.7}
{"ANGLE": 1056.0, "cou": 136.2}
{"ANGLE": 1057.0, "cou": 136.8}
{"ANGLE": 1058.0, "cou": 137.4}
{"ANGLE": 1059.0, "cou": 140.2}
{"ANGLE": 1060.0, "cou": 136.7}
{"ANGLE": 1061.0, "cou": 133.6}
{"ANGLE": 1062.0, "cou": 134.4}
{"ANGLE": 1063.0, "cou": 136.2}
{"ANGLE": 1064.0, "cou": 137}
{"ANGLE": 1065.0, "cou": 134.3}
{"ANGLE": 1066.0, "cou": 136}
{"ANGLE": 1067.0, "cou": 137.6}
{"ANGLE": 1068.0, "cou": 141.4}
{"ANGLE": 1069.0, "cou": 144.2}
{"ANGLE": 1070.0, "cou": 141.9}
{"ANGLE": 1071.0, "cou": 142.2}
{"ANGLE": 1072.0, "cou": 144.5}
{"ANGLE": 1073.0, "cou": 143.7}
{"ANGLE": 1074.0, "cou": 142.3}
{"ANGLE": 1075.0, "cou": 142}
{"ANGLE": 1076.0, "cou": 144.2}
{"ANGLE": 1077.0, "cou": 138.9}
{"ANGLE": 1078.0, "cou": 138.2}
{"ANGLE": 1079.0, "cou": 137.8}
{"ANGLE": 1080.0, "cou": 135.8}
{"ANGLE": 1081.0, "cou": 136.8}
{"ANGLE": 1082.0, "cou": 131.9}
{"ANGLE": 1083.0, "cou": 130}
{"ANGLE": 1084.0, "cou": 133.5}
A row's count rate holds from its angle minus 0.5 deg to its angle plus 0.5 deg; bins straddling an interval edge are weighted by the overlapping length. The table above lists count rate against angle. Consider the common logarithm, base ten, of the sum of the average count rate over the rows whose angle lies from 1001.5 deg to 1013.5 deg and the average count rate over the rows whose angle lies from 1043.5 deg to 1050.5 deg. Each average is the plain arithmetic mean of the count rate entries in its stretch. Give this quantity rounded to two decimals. 2.47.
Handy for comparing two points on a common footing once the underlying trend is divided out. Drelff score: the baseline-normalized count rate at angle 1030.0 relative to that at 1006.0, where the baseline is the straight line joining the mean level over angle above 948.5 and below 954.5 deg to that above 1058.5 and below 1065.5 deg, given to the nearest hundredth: 0.92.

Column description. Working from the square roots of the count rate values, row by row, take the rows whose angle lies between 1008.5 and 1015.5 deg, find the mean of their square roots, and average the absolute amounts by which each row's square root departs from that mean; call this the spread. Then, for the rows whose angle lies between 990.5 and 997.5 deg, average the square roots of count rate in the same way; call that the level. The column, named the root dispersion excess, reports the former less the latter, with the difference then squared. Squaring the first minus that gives 163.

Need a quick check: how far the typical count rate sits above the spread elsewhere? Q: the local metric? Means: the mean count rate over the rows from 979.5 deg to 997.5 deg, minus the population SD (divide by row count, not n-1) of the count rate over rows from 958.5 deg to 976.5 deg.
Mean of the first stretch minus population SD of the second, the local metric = 170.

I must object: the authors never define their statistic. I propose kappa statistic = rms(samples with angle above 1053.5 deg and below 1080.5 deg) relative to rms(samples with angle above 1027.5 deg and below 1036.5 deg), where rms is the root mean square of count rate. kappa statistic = 0.97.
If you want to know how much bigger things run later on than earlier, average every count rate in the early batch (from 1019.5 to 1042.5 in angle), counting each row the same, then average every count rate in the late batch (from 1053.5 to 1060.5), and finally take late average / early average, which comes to 0.946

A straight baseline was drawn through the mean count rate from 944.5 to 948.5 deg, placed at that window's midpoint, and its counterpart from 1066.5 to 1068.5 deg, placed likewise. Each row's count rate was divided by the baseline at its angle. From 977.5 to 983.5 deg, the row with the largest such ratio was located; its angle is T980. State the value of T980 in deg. 979.0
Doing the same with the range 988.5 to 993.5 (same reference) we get 993.0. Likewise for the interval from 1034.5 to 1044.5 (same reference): 1044.0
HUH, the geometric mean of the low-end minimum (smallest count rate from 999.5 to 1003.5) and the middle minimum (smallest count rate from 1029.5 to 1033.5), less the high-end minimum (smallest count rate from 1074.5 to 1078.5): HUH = 7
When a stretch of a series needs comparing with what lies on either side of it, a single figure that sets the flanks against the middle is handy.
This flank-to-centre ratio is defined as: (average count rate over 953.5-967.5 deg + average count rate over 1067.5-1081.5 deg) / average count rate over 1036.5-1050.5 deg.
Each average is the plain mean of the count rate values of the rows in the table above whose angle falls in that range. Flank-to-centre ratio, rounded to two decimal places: 2.34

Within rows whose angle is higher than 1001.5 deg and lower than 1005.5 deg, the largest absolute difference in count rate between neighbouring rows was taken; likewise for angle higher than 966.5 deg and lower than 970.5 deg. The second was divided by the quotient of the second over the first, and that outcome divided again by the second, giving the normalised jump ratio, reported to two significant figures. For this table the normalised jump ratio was 0.75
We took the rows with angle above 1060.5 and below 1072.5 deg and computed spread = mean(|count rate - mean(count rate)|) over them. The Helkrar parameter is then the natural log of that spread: 1.26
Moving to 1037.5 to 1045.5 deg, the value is 0.89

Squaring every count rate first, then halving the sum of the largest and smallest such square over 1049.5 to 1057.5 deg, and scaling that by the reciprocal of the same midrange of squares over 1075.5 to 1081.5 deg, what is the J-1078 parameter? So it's 0.98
